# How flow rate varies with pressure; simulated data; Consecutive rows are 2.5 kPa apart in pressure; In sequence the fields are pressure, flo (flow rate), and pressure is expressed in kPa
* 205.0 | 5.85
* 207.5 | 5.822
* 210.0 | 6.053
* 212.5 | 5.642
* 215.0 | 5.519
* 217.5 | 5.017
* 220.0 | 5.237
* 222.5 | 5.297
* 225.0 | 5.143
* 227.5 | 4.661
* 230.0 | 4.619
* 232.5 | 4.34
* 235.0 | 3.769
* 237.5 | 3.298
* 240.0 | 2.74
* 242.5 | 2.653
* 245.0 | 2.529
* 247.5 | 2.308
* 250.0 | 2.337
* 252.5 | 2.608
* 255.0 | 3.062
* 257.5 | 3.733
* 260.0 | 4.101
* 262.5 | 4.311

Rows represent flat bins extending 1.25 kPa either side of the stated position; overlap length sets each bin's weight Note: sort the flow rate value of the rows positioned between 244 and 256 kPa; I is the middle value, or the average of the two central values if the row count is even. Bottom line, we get 2.5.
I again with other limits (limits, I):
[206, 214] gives 5.8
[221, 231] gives 4.9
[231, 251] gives 2.7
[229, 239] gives 4.1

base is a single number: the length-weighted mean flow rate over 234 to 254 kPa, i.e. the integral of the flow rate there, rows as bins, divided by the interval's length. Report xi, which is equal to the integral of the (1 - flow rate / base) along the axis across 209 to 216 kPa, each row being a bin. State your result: -7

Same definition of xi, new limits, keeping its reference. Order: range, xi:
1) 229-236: -4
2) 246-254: 1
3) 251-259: -1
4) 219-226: -6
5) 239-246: 0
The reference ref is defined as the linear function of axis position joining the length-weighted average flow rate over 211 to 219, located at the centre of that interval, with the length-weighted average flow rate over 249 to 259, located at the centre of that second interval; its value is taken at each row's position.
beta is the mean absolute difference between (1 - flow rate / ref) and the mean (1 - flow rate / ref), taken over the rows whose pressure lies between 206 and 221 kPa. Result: 0.03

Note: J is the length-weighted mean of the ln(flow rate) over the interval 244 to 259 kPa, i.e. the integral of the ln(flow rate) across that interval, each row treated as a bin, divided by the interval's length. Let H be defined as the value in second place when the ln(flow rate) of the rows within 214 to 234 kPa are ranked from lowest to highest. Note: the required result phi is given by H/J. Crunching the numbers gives 1.52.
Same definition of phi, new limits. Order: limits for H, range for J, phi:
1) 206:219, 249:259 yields 1.59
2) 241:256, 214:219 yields 0.51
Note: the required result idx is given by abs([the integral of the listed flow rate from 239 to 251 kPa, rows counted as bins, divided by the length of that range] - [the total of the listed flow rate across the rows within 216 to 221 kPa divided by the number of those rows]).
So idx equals 2.6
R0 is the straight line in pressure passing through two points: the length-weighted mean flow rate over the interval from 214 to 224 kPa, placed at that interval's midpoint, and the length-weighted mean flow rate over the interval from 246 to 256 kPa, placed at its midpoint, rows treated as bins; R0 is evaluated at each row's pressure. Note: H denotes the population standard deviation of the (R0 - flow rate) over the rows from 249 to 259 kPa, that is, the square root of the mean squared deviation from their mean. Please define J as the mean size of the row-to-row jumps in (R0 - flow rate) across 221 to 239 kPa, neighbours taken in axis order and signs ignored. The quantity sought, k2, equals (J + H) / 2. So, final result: 0.48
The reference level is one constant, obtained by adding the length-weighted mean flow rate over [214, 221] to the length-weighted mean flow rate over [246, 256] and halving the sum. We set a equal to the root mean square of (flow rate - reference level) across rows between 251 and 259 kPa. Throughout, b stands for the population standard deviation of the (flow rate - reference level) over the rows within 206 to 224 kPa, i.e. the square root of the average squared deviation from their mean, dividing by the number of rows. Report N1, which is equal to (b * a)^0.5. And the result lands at 0.5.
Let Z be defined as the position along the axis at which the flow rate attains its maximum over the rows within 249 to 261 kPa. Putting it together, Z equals 260.0 kPa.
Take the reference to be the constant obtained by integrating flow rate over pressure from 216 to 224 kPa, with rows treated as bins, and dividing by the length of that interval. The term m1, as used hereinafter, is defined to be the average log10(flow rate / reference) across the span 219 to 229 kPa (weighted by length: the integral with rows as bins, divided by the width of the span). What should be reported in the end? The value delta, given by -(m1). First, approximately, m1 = -0.01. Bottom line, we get 0.01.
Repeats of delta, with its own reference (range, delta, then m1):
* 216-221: 0.00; 0.00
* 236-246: 0.27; -0.27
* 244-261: 0.26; -0.26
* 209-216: -0.04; 0.04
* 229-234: 0.07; -0.07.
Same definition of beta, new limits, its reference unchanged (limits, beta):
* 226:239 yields 0.07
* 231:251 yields 0.09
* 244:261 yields 0.29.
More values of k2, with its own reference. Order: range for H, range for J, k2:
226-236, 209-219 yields 0.18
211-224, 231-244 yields 0.25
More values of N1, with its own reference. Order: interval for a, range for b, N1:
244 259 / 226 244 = 1.0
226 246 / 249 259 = 0.7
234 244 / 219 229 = 0.5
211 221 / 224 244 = 1.1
